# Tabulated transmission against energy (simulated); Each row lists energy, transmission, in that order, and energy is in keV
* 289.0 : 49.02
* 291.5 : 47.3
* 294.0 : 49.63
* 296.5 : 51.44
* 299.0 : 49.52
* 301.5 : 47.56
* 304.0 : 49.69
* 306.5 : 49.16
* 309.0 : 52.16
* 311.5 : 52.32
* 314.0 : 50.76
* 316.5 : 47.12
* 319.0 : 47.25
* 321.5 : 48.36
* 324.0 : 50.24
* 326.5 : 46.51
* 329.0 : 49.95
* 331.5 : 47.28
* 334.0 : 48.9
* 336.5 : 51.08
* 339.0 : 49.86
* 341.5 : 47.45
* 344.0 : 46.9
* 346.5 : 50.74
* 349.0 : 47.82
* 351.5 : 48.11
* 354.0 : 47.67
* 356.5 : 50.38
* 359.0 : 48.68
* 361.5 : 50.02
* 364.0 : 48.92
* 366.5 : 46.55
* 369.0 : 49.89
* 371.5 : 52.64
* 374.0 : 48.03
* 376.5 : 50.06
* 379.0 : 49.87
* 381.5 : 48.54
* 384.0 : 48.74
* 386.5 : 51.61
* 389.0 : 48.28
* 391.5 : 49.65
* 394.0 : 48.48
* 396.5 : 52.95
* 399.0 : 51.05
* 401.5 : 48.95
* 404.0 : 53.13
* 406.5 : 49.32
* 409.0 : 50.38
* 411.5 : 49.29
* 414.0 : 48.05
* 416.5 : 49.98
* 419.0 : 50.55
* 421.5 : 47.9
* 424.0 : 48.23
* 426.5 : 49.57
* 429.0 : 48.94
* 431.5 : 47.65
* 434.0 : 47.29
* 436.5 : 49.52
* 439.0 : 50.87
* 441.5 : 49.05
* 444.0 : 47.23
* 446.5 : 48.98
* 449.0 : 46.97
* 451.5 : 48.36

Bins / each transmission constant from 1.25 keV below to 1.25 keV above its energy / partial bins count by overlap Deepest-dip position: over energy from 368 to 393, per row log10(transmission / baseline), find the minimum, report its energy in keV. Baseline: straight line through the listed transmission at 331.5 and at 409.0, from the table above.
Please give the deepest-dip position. 389.0 keV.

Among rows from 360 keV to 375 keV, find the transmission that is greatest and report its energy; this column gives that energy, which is 371.5 keV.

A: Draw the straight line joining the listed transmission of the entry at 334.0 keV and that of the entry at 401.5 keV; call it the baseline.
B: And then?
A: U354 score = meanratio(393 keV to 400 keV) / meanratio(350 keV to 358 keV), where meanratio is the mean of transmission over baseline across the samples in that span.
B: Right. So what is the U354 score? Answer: 1.04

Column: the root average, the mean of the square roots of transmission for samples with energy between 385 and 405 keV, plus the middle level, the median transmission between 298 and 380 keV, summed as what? 56.3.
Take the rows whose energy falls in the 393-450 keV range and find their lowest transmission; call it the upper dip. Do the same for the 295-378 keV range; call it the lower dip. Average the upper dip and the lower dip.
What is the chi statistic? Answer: 46.74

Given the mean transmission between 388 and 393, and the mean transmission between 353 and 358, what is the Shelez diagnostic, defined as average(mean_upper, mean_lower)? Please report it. 49.0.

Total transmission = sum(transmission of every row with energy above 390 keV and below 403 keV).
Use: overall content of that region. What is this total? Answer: 251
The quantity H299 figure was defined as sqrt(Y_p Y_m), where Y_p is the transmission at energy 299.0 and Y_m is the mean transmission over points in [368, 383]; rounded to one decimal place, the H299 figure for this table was 49.7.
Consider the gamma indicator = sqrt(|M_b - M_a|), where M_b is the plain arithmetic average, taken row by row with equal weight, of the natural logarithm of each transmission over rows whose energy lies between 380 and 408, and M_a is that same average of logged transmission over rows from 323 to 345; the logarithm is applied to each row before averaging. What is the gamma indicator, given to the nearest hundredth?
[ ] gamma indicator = 0.17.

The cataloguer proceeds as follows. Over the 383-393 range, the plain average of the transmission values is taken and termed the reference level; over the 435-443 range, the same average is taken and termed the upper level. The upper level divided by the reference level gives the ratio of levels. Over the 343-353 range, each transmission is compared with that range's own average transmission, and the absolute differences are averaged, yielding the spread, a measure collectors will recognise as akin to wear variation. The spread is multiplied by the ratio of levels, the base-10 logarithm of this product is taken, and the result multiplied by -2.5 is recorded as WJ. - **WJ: -0.18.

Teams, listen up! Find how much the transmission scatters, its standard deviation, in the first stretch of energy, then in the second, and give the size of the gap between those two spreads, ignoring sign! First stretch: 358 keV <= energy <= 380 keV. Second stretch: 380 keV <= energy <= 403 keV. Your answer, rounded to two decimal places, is 0.01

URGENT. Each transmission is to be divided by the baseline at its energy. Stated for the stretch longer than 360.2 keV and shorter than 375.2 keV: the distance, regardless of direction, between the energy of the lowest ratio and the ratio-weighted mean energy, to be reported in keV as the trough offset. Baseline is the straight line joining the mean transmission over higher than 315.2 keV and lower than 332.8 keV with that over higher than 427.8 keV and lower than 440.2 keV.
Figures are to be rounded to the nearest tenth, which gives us 1.3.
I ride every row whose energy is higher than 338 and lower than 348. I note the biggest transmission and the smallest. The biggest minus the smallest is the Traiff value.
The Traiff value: 3.8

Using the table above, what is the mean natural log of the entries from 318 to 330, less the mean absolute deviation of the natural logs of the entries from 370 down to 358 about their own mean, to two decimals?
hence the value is 3.86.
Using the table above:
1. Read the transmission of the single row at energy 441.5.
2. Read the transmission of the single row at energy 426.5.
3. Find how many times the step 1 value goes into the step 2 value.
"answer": 1.01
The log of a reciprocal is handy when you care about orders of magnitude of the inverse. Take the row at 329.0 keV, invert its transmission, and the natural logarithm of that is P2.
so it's -3.91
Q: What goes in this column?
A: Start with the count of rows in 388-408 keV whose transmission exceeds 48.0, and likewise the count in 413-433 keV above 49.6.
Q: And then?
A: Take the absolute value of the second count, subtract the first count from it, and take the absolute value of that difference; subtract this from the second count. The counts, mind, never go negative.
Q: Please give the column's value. -4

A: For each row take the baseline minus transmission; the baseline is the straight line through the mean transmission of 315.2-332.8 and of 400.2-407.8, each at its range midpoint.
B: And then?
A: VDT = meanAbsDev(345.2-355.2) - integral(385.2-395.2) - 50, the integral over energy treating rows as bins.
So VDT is -54.4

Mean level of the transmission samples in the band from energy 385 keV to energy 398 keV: 50.2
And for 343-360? 48.6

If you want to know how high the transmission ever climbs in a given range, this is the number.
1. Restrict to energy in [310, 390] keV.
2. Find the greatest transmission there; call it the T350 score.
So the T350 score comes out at 52.64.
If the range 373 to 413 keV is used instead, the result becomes 53.13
